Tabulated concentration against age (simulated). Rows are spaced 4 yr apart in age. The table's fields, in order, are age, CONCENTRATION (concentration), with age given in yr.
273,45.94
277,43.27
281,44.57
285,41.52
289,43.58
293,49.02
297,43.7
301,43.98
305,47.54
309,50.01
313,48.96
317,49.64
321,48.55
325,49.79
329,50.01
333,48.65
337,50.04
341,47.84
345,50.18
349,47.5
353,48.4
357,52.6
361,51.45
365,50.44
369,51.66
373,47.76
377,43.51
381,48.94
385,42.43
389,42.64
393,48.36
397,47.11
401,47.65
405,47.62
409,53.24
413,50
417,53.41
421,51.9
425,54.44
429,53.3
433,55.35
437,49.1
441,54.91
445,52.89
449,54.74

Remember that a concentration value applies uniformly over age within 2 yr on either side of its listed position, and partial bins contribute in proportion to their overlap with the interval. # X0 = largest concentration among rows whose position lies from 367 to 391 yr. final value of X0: 51.66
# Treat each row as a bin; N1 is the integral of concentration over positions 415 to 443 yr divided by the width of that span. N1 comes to 53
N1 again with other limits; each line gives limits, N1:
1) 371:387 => 46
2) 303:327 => 49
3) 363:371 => 51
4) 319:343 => 49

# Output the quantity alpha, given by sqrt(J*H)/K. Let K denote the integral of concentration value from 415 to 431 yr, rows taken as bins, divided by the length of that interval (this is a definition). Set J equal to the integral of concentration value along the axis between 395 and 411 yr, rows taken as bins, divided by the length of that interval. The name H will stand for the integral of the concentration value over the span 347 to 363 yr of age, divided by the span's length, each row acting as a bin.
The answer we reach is 0.93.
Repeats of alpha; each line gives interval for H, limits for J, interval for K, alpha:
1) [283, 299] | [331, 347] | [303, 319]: 0.95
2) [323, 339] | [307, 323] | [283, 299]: 1.11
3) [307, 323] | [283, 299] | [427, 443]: 0.88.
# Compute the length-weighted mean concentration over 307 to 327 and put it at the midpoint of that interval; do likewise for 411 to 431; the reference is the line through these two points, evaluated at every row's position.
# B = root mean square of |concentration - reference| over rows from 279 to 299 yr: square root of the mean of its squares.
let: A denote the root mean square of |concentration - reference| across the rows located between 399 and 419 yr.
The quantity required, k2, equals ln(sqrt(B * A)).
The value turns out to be 1.3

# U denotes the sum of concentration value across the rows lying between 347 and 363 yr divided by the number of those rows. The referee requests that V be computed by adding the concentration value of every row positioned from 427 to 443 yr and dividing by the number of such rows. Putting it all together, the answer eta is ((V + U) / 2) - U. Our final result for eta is 1.6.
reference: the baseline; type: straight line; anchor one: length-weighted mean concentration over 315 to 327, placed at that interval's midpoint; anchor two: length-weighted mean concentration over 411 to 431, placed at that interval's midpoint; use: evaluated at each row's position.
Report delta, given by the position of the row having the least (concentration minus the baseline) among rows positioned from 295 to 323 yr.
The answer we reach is 297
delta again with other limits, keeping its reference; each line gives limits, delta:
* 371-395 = 385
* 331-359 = 349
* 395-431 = 397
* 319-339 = 333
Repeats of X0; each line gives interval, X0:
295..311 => 50.01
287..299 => 49.02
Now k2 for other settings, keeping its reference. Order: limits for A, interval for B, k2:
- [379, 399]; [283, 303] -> 1.7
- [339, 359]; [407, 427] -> 0.6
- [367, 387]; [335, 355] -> 1.2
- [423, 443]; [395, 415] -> 1.1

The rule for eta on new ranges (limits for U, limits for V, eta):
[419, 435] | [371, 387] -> -4.0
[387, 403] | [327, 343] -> 1.3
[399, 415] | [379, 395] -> -2.0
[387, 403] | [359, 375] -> 1.9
